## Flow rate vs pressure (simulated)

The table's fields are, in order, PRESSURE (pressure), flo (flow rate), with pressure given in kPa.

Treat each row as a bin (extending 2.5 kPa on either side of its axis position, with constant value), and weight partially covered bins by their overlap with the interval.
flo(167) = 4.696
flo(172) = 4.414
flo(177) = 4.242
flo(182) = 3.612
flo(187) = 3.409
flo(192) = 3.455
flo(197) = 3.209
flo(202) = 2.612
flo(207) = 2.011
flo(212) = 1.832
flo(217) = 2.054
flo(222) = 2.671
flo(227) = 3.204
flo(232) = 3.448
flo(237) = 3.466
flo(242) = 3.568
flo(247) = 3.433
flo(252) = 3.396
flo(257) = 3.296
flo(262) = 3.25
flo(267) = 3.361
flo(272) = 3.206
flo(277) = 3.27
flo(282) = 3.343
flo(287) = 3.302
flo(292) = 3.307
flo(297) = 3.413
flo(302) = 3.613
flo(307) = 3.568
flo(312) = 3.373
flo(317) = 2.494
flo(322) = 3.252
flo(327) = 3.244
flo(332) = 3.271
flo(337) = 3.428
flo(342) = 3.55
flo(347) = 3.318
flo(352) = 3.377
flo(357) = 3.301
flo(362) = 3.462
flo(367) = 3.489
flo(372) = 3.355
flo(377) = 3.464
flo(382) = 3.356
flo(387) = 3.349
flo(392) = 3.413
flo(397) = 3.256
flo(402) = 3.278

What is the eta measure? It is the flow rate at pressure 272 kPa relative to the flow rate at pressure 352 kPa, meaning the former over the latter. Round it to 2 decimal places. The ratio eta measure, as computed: 0.95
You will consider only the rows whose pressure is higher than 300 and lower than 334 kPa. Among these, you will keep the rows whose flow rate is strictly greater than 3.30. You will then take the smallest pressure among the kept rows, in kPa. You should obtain 302 kPa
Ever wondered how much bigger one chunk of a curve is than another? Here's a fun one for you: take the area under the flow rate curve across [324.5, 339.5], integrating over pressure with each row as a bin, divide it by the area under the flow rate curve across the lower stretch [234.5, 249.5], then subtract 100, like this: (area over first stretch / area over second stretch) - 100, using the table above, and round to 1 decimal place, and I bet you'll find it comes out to -99.1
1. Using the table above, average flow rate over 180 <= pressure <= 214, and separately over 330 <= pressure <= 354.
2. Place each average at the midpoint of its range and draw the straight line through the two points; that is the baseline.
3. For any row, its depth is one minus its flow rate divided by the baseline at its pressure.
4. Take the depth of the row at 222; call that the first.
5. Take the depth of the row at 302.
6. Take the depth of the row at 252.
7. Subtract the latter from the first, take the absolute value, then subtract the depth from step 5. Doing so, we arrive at 0.32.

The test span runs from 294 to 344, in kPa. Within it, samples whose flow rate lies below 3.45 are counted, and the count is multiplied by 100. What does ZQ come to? 700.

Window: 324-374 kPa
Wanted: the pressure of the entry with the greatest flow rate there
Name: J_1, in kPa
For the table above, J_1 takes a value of 342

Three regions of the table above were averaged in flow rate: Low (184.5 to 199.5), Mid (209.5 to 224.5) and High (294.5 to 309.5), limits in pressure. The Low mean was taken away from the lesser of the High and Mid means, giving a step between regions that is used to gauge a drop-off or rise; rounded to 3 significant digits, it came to -1.17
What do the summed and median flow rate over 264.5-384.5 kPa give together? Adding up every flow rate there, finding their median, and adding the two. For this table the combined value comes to 83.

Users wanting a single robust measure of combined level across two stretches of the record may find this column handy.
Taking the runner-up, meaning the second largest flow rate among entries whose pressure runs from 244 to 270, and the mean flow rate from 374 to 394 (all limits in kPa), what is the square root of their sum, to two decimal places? 2.61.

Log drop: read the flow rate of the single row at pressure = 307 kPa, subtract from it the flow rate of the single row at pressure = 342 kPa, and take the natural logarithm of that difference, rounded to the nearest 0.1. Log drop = -4.0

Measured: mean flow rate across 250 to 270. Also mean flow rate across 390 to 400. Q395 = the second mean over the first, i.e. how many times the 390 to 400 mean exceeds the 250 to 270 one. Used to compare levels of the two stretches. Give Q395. 1.00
